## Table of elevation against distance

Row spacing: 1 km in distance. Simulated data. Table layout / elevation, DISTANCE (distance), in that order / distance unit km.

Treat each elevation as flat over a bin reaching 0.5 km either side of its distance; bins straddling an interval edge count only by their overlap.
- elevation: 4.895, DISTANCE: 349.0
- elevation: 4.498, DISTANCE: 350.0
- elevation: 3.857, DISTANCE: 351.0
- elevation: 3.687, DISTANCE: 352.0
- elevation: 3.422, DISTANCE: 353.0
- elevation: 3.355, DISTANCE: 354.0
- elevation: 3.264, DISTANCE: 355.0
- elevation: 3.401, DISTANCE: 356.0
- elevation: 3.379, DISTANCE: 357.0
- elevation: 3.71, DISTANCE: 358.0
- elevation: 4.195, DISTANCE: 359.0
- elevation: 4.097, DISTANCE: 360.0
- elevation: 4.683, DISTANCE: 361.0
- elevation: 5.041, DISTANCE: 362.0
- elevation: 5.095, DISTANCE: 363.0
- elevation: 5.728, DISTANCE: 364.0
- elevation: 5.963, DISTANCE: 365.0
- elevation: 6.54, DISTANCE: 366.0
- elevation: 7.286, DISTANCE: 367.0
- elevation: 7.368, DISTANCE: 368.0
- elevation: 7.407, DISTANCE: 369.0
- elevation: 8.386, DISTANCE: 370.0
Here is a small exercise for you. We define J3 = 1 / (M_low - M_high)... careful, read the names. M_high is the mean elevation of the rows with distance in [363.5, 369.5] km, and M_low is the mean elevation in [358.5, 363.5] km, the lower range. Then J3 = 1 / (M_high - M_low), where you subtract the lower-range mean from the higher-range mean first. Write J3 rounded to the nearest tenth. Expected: 0.5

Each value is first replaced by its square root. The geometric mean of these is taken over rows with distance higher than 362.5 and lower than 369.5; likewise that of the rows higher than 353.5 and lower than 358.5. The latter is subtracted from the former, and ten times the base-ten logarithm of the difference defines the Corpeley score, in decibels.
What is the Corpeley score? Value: -2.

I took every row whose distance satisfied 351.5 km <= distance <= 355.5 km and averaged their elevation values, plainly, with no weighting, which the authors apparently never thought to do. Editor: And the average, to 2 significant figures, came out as 3.4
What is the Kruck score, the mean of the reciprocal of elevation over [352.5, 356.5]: 0.30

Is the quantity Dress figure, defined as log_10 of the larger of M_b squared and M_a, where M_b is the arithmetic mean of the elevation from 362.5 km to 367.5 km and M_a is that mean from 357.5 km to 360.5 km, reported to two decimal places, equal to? 1.57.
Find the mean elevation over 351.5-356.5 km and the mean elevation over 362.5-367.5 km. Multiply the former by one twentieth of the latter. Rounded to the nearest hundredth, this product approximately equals 1.05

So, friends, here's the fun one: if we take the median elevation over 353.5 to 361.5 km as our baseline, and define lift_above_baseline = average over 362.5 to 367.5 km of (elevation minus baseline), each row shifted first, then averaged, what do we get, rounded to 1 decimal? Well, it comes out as 2.6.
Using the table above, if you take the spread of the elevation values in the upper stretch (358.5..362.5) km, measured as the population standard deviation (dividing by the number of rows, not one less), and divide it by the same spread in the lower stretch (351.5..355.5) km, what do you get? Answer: 2.4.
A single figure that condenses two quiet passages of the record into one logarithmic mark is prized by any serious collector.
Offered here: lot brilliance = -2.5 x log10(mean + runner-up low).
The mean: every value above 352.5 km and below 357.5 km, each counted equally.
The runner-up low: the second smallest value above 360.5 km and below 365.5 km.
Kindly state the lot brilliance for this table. -2.31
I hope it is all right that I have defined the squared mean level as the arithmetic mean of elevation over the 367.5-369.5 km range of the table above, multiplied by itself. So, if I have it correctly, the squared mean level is 55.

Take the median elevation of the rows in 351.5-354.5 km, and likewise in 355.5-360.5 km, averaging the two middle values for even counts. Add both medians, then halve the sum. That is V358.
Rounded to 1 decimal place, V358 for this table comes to 3.6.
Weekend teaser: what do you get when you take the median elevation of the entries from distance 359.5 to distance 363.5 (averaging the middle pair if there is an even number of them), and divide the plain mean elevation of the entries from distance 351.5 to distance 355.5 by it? 0.71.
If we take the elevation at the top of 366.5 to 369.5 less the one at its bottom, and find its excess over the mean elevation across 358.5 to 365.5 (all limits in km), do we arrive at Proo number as -4.85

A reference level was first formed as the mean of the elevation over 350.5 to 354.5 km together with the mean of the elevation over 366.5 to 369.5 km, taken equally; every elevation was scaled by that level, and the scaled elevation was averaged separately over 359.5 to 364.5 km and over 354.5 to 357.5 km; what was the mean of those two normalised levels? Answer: 0.76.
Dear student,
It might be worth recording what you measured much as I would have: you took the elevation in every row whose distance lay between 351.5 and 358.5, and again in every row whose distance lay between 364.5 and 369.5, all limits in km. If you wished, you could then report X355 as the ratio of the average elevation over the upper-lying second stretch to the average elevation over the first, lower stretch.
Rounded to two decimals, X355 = 2.00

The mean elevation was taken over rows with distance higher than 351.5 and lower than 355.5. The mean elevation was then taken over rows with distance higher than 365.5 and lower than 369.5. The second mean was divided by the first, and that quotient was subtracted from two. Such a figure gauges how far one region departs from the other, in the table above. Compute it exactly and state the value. -0.1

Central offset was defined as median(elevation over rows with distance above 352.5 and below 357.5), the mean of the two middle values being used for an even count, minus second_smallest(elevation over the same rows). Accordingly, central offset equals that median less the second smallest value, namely 0.0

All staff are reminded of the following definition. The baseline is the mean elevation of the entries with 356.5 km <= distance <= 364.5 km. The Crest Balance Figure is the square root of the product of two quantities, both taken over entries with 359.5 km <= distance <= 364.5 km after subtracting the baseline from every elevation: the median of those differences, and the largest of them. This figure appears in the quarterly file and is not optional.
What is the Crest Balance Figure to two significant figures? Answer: 0.82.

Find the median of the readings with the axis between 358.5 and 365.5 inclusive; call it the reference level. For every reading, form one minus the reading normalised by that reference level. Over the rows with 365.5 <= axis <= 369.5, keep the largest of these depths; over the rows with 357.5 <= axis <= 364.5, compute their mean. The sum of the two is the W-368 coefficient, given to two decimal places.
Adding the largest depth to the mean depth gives -0.22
